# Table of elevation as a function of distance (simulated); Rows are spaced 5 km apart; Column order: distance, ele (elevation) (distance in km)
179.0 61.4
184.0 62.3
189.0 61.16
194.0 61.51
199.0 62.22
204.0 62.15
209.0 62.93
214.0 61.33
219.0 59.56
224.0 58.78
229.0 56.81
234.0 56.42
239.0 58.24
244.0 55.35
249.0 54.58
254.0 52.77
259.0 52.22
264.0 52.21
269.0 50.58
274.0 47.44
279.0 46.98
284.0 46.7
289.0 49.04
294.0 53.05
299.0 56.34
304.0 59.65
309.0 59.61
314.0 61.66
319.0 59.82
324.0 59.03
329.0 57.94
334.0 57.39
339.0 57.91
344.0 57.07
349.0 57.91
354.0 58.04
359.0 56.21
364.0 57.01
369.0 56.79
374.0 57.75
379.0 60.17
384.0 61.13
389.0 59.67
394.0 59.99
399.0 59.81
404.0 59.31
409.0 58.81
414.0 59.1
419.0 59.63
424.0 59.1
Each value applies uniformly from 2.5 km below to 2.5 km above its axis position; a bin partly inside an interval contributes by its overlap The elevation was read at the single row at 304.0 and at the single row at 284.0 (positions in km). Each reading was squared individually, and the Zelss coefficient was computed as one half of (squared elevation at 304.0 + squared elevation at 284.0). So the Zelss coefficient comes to 2870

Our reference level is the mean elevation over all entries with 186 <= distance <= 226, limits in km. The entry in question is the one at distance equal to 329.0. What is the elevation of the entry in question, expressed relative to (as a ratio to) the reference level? 0.95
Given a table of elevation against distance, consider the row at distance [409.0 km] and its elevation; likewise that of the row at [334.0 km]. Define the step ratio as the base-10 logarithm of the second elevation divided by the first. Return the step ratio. -0.011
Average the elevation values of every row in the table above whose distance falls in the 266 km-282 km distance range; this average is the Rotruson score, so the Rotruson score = 48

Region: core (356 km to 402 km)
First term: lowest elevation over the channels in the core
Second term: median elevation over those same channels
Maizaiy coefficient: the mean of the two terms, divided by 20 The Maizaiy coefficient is 2.9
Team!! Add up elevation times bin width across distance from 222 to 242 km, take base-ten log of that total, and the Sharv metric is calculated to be 3.06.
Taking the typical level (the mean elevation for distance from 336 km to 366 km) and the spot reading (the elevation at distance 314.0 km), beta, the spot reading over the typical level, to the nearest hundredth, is 1.07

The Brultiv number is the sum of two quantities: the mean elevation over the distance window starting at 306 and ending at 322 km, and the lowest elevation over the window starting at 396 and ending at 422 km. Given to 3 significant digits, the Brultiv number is 119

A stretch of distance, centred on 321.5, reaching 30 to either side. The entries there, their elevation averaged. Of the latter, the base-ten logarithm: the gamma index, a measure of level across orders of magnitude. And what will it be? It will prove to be 1.76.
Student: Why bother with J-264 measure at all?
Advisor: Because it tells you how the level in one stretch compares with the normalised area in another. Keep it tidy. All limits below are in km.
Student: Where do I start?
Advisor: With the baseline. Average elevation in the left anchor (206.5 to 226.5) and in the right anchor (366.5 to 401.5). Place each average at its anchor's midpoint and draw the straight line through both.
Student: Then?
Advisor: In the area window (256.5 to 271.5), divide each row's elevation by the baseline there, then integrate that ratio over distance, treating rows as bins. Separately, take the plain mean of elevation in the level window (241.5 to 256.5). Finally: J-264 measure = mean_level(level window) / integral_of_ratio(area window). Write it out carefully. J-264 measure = 4.2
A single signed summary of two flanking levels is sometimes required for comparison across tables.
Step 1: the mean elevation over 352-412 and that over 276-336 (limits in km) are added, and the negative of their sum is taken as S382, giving -114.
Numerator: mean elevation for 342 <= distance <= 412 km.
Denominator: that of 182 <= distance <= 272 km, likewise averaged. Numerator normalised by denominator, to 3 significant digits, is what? 1.01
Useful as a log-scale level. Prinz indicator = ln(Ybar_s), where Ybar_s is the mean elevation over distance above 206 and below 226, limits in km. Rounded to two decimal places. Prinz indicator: 4.11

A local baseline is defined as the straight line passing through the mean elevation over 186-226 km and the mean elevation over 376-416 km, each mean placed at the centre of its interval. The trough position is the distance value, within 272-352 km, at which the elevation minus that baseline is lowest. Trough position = 284.0 km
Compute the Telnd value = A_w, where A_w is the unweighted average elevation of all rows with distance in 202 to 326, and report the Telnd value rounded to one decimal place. 55.7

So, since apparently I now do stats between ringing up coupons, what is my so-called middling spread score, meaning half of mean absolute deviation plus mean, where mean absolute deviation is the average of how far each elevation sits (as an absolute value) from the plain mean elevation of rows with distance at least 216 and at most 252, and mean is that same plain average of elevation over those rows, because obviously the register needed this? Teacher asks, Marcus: 29.3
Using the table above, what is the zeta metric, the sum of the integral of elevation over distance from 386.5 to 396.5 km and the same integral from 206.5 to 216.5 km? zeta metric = 1220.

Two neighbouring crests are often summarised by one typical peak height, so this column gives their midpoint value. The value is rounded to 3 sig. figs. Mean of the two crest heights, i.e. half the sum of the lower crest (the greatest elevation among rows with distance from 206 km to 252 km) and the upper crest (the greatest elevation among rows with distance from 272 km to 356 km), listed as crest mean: 62.3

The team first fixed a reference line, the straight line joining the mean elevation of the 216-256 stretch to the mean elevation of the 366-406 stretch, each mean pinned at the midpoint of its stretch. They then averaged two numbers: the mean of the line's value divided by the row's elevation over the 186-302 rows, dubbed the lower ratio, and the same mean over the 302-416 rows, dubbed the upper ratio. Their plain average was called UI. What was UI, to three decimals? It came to 1.016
